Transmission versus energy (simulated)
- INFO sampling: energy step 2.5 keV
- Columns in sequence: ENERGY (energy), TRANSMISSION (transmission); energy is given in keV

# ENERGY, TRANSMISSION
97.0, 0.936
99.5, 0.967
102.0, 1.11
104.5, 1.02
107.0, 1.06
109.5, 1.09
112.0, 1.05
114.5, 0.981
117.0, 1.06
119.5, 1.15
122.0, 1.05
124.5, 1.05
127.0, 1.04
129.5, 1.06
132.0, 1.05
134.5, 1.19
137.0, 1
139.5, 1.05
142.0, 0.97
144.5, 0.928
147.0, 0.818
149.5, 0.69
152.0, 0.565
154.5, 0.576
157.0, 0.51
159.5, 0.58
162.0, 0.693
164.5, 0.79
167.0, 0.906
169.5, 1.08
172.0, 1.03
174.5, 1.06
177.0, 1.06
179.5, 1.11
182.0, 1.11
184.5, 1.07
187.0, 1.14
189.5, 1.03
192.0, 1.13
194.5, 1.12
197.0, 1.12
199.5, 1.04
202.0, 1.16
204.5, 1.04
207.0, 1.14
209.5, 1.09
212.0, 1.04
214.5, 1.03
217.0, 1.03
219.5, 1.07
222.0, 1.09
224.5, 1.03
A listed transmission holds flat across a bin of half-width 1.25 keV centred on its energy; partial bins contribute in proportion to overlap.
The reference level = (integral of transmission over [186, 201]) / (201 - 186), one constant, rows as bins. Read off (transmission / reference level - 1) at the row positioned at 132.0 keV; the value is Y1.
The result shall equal -0.04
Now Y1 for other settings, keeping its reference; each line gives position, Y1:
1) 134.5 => 0.08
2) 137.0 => -0.09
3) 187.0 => 0.04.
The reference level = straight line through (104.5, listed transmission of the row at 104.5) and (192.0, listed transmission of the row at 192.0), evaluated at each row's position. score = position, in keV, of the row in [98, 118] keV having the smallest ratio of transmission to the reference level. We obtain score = 114.5 keV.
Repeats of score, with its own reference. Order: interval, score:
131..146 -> 144.5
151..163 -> 157.0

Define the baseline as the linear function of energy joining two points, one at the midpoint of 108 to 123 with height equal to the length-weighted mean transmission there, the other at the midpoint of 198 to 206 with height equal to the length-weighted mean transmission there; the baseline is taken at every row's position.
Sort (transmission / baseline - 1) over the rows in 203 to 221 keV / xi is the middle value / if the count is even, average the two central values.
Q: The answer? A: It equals -0.040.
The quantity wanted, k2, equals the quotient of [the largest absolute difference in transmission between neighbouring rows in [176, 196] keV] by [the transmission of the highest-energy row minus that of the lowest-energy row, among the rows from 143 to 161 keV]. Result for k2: 0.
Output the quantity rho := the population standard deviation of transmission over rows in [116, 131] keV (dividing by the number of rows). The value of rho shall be 0.037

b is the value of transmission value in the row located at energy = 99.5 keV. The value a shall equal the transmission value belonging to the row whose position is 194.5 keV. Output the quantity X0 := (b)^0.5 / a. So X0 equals 0.88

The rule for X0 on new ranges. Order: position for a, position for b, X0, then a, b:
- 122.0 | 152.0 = 0.72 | 1.05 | 0.565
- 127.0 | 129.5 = 0.99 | 1.04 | 1.06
